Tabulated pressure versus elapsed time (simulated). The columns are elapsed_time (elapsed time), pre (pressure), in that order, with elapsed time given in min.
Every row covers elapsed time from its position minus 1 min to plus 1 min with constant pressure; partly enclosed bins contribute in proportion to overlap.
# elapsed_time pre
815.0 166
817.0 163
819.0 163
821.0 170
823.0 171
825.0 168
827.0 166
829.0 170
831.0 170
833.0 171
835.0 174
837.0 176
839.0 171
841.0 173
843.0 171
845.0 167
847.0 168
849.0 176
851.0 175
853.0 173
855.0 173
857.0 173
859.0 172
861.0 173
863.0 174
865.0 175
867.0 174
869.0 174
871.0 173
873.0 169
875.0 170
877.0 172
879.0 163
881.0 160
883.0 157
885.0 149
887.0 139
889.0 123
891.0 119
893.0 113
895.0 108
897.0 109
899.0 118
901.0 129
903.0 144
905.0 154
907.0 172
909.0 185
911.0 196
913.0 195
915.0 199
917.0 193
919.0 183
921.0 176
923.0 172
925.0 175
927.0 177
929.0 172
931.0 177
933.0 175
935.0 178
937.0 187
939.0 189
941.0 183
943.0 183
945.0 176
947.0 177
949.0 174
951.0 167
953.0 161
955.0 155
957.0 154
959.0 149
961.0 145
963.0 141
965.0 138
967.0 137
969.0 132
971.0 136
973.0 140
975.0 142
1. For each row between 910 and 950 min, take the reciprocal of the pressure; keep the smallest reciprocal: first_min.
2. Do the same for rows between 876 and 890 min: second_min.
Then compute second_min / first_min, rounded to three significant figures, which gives 1.16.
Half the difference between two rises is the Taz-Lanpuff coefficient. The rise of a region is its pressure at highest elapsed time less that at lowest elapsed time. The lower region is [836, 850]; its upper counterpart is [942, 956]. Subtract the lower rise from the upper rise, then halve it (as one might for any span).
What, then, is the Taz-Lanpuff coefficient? -14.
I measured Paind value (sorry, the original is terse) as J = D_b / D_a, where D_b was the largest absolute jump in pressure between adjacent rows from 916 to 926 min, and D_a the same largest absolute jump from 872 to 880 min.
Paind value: 1.11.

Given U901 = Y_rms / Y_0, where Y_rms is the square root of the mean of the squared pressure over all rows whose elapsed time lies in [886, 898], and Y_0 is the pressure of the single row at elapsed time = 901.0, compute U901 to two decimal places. 0.92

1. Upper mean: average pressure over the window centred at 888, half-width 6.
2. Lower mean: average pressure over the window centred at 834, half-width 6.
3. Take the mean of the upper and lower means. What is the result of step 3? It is 153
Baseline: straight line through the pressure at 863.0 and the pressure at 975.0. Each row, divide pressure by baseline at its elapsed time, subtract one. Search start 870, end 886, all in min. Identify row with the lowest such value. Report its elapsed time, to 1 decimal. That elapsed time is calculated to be 885.0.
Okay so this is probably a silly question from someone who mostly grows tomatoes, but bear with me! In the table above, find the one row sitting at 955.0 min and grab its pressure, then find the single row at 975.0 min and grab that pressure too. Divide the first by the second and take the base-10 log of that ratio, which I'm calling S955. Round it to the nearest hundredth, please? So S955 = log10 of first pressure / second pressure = 0.04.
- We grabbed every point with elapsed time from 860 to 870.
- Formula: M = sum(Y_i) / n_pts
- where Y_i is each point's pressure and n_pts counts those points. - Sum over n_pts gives 174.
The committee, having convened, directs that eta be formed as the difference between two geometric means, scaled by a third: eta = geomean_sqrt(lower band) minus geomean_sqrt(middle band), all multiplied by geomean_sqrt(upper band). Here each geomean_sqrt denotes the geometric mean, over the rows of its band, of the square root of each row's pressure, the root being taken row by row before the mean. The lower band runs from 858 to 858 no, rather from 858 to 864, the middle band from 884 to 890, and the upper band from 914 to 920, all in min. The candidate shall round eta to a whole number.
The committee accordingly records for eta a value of 20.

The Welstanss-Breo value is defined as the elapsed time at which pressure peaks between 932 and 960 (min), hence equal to 939.0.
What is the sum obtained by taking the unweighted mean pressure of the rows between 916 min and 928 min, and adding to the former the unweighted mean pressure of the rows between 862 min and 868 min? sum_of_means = 354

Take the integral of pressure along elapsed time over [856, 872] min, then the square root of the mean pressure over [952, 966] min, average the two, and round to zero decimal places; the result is 1394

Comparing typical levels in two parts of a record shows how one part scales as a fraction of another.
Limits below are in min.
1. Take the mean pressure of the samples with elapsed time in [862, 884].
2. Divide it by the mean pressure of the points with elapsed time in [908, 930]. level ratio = 0.92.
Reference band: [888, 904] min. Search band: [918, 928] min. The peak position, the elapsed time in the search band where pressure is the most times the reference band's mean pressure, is 919.0 min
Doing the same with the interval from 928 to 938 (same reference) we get 937.0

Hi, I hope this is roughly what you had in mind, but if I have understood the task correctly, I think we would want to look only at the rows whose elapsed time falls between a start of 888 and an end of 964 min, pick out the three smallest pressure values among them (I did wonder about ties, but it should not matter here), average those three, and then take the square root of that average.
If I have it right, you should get 10.5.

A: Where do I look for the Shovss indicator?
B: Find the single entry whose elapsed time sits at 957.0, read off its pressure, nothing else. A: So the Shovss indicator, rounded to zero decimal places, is 154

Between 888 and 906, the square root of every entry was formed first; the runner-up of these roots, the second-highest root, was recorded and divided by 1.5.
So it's 8.00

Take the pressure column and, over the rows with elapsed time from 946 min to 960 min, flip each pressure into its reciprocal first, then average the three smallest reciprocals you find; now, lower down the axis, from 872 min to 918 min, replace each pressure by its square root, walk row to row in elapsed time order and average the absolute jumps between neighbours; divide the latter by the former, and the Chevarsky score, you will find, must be 54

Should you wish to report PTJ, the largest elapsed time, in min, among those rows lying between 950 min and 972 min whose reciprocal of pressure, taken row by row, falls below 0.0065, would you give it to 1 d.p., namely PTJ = 957.0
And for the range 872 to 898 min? 883.0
